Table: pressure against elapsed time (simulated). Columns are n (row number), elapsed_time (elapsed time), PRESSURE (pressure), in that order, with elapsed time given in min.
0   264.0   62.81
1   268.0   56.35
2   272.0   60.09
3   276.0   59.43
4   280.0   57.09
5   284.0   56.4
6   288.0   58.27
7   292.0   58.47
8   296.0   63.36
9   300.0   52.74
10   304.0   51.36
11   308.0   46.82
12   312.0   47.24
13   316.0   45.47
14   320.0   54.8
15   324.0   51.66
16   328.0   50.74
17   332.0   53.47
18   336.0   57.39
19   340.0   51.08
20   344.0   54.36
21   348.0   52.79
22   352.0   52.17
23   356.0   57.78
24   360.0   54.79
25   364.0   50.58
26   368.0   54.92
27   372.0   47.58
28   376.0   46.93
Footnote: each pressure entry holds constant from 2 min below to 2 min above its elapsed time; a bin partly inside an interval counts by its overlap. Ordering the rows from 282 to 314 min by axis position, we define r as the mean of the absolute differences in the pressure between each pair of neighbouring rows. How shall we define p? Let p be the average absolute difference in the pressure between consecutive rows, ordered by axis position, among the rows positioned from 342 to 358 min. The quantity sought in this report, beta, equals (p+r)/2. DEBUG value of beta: 3.0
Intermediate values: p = 2.6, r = 3.4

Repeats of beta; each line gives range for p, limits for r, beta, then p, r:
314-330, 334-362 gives 3.9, 4.5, 3.4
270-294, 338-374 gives 2.4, 1.2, 3.7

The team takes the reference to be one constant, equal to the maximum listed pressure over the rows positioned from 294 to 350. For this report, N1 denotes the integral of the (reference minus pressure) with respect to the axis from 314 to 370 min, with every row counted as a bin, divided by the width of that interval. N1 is 10.4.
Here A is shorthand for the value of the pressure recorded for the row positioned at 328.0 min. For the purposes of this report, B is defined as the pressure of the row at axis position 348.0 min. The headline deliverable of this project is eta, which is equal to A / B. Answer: 0.96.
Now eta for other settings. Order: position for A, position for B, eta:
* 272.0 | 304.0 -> 1.17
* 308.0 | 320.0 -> 0.85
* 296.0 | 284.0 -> 1.12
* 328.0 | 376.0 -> 1.08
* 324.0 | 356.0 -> 0.89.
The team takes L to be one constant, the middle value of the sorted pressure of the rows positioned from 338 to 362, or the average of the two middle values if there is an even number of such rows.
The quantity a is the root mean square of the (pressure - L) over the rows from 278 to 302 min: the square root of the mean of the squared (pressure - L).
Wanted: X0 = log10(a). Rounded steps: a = 5.2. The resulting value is 0.7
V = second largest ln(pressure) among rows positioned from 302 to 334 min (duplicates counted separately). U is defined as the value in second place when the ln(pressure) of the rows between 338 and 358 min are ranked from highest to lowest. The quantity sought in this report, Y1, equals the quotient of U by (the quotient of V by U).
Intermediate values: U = 4.00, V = 3.98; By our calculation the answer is 4.01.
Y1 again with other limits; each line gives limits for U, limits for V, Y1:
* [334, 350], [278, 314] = 3.92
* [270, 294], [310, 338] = 4.17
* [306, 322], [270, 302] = 3.63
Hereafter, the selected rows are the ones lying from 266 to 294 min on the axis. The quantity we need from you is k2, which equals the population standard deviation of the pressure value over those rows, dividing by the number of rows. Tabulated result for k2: 1.4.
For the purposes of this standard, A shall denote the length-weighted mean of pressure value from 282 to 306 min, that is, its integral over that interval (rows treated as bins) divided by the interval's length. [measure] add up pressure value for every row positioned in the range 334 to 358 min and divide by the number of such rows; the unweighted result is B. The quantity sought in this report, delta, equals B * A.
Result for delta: 3080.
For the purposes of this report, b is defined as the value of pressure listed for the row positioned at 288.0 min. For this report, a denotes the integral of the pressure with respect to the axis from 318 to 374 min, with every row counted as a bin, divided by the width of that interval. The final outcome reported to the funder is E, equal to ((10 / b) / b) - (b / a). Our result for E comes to -1.09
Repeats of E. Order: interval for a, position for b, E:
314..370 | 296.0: -1.19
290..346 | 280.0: -1.08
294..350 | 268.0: -1.07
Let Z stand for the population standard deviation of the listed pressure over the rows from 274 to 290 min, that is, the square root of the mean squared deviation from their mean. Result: 1.2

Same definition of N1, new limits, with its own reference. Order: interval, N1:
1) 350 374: 10.4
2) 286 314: 9.3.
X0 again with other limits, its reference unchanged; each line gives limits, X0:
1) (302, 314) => 0.7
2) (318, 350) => 0.3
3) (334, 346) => 0.4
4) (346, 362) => 0.4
